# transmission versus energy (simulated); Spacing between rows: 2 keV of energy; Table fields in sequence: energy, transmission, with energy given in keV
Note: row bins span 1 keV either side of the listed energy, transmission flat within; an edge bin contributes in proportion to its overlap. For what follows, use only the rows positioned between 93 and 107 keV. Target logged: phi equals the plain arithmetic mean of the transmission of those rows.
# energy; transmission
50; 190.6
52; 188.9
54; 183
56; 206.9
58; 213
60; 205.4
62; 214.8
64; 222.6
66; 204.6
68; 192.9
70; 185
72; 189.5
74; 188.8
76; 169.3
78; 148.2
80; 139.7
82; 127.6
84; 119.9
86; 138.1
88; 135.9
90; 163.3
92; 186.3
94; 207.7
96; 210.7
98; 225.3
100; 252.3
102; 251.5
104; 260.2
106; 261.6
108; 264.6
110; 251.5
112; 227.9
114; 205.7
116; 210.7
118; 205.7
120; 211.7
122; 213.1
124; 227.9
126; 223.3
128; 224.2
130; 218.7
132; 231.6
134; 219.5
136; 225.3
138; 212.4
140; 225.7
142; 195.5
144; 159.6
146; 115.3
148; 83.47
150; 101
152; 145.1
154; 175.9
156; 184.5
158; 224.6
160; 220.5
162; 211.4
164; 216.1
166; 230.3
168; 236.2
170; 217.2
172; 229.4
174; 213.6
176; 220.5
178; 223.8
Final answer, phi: 238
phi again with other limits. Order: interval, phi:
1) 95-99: 218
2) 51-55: 186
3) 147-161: 162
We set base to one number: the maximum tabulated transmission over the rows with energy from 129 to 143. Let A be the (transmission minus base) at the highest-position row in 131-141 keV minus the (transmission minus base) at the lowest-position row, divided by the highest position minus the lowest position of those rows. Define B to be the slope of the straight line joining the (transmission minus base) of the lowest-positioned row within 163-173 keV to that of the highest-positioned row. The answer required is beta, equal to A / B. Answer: -0.44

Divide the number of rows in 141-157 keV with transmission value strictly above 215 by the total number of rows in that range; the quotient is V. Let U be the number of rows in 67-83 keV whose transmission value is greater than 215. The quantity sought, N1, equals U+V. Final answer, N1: 0.0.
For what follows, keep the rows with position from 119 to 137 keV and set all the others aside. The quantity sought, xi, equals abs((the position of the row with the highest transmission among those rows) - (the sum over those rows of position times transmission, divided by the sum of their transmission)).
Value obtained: 3.9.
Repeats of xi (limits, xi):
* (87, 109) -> 8.9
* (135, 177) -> 10.9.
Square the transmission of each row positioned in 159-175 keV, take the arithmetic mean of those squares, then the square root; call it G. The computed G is 222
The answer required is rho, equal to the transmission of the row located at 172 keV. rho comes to 229.4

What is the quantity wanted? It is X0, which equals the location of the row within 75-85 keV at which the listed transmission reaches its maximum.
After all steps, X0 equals 76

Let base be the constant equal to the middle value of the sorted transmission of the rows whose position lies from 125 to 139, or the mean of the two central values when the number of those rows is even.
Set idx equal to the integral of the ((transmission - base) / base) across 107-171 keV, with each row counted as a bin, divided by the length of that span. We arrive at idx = -0.09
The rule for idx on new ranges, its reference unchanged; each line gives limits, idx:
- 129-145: -0.05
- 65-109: -0.14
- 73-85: -0.33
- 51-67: -0.08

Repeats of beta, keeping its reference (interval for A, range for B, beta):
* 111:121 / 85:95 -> -0.23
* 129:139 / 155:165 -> -0.20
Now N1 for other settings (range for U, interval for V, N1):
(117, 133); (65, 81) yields 5.0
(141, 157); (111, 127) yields 0.4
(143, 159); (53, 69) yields 1.1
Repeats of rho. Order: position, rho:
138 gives 212.4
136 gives 225.3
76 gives 169.3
